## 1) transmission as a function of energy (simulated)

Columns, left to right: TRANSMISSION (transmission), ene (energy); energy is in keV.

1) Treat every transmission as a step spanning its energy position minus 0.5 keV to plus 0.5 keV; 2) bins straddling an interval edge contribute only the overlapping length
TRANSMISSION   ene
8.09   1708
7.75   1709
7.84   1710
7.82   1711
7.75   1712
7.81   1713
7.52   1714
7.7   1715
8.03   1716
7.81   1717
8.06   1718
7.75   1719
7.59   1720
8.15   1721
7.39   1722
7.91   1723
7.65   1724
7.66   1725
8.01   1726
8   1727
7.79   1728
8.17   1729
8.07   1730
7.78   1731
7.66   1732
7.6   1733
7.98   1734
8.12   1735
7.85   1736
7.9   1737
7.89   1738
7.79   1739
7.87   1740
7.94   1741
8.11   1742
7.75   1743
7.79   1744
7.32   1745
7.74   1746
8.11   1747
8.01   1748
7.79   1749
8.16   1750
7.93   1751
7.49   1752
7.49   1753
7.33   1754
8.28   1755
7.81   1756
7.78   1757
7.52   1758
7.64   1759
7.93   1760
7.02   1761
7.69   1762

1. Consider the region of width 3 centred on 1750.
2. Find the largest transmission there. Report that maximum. 8.16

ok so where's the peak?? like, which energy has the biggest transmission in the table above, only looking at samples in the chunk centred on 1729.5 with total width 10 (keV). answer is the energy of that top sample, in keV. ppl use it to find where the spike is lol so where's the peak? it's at 1729 keV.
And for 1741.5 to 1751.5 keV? 1750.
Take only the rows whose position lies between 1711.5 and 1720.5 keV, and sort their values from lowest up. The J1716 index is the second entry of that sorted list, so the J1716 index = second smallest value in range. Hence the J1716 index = 7.59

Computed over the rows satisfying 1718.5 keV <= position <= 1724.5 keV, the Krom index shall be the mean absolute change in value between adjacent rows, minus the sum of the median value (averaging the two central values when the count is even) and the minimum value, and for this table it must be -14.6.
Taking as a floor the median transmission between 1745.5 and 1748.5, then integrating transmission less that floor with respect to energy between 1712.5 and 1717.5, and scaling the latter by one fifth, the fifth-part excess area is -0.24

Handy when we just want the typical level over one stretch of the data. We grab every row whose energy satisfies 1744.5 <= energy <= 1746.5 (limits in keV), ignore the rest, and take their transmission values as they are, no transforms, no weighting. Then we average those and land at 7.53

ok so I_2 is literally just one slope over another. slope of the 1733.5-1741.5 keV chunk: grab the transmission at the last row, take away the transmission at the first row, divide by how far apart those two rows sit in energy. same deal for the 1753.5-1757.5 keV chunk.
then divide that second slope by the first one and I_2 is -26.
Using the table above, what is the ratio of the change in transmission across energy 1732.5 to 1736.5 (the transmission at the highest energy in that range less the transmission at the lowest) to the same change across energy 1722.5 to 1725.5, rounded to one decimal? -1.0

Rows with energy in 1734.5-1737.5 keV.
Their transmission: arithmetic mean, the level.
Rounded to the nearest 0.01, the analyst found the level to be 7.96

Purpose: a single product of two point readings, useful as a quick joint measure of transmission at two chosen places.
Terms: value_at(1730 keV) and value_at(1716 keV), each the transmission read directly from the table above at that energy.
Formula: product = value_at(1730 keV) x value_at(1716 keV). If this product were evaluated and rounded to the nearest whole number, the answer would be 65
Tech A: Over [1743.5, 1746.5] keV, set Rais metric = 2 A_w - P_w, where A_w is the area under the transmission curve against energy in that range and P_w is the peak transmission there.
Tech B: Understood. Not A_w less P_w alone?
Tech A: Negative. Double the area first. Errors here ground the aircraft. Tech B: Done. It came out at 37.9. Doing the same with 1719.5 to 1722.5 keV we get 38.1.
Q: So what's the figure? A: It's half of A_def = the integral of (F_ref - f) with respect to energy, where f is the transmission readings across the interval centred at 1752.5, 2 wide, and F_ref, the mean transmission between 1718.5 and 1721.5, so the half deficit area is 0.34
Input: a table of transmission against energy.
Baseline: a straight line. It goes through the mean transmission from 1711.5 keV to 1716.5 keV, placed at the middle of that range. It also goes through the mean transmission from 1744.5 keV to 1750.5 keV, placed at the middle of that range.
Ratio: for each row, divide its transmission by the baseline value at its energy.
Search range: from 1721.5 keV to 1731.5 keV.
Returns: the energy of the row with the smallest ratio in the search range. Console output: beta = 1722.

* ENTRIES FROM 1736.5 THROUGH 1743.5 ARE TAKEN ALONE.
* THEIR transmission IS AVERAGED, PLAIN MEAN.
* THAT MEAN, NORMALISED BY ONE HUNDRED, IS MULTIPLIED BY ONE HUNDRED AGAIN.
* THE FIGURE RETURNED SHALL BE 7.89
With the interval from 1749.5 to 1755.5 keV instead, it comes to 7.78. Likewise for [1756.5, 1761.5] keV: 7.58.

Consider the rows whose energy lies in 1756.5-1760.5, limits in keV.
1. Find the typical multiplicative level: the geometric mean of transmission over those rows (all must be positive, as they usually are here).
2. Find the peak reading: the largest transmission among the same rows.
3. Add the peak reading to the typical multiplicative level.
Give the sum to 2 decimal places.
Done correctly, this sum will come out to 15.65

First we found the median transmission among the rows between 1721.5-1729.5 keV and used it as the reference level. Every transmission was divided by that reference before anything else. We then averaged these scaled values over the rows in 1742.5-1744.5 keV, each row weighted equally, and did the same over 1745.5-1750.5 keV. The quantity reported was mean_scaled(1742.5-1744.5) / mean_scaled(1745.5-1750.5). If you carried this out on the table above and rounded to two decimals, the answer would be 0.98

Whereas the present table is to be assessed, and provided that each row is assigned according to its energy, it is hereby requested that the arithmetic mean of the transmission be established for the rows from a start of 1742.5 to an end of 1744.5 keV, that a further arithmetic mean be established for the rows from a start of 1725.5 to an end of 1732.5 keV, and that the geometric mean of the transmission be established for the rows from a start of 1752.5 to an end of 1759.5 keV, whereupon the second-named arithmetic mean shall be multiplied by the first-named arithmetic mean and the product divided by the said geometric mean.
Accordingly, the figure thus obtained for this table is 8.01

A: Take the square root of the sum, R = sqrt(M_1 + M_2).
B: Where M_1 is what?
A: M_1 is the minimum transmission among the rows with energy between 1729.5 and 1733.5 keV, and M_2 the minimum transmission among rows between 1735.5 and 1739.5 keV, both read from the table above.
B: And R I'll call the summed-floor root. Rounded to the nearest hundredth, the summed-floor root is 3.92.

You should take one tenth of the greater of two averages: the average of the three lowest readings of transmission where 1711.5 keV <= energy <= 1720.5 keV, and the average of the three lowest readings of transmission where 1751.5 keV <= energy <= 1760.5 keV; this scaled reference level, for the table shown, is 0.760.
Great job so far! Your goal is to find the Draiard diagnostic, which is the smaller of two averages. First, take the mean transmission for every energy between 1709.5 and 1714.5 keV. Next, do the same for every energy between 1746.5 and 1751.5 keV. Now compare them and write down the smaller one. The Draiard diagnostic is 7.75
